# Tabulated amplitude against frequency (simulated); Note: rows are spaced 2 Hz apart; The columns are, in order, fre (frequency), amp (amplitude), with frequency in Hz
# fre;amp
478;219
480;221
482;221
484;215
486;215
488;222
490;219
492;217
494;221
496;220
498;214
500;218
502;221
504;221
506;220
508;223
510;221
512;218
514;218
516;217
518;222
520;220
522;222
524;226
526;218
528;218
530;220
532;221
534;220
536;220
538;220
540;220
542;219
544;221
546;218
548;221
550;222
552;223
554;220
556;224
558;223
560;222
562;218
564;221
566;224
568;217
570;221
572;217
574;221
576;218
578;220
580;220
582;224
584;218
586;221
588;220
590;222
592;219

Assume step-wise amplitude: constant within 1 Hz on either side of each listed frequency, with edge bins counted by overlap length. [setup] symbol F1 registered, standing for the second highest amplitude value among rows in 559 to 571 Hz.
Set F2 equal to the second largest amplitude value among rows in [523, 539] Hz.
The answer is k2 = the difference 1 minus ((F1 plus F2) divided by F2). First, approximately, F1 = 222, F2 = 221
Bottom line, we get -1.005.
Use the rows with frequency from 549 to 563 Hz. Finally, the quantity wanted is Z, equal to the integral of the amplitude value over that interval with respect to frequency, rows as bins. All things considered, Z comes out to 3104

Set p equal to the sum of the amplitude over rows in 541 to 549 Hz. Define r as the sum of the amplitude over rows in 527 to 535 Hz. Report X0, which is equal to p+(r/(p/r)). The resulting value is 1758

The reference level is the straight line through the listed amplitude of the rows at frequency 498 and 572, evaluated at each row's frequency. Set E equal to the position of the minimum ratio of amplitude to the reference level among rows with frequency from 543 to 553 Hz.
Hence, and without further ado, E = 546 Hz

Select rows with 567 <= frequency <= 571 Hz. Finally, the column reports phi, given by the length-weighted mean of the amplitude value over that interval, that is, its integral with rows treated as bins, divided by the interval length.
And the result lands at 219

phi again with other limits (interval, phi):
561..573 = 220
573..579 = 220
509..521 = 219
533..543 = 220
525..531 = 219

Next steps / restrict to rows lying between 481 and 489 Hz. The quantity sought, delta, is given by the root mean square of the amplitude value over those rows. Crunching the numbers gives 218.3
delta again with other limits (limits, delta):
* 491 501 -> 218.0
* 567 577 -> 218.8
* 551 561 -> 222.4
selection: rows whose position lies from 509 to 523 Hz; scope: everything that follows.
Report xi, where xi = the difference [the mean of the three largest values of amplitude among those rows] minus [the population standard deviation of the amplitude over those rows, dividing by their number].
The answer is 220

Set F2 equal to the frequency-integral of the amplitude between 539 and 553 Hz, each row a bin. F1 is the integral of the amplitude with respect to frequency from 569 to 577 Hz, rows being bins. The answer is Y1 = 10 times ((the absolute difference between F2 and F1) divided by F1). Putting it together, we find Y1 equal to 8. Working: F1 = 1754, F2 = 3088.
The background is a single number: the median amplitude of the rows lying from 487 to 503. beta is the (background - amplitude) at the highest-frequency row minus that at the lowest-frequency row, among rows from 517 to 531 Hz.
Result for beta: 2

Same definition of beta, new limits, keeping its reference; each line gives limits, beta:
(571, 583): -7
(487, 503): 1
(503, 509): -2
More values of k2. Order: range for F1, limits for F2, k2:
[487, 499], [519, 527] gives -0.995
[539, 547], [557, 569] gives -0.987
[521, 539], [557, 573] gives -0.996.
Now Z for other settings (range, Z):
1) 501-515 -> 3084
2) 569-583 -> 3082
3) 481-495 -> 3060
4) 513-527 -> 3086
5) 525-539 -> 3074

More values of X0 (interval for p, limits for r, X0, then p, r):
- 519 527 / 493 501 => 1746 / 886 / 873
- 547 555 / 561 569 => 1760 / 886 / 880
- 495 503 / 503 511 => 1770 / 873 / 885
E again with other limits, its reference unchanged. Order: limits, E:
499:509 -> 500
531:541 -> 540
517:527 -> 526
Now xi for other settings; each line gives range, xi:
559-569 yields 220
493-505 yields 218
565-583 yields 221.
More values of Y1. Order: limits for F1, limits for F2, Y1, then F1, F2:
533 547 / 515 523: 4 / 3076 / 1762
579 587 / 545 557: 5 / 1766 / 2656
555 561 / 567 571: 3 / 1338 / 876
